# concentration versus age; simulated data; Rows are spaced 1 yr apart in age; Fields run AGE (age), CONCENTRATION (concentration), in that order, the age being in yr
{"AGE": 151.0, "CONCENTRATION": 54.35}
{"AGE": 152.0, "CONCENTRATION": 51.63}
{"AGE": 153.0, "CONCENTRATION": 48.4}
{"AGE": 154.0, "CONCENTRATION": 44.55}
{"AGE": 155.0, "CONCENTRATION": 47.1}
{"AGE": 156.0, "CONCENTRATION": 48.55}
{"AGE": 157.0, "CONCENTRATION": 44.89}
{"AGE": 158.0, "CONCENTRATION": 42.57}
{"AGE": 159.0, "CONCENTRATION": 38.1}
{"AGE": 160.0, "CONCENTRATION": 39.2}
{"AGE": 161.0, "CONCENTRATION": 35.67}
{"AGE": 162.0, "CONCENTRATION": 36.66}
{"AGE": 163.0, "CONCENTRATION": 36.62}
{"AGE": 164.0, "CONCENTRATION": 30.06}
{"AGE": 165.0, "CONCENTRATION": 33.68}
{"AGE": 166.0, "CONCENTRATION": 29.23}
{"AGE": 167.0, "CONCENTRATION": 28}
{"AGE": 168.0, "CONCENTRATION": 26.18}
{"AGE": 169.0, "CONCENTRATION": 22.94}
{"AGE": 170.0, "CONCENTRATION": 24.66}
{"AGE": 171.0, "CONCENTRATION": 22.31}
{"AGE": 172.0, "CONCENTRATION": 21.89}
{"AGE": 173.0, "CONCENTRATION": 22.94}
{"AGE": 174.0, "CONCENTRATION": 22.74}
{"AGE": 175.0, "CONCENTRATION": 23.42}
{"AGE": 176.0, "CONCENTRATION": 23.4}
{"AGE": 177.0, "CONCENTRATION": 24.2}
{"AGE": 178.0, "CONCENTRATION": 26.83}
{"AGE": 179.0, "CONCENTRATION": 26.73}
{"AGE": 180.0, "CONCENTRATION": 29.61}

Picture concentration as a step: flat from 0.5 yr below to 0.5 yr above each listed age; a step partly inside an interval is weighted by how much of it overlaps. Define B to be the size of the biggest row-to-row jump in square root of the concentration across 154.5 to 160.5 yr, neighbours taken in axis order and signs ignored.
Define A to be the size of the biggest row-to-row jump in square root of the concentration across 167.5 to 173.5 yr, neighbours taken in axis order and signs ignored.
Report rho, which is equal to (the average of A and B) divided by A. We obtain 1.0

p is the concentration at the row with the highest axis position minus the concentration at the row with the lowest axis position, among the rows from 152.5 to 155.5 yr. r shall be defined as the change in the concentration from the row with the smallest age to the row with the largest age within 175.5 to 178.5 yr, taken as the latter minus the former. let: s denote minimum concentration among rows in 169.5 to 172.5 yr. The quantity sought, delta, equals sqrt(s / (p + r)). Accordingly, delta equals 3.2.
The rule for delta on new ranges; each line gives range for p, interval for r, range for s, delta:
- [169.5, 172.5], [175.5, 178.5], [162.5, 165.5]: 6.7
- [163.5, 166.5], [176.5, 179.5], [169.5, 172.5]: 3.6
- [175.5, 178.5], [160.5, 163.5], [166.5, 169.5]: 2.3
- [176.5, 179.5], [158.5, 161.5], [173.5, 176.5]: 15.1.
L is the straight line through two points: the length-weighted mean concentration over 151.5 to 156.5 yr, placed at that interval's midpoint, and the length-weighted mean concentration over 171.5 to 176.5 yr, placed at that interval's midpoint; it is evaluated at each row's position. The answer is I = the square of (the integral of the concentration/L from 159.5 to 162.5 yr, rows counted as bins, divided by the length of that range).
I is 0.90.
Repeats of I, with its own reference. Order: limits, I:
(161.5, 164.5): 0.88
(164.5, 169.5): 0.78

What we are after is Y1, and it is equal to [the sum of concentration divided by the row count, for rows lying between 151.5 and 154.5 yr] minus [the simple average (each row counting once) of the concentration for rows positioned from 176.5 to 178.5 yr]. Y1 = 23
